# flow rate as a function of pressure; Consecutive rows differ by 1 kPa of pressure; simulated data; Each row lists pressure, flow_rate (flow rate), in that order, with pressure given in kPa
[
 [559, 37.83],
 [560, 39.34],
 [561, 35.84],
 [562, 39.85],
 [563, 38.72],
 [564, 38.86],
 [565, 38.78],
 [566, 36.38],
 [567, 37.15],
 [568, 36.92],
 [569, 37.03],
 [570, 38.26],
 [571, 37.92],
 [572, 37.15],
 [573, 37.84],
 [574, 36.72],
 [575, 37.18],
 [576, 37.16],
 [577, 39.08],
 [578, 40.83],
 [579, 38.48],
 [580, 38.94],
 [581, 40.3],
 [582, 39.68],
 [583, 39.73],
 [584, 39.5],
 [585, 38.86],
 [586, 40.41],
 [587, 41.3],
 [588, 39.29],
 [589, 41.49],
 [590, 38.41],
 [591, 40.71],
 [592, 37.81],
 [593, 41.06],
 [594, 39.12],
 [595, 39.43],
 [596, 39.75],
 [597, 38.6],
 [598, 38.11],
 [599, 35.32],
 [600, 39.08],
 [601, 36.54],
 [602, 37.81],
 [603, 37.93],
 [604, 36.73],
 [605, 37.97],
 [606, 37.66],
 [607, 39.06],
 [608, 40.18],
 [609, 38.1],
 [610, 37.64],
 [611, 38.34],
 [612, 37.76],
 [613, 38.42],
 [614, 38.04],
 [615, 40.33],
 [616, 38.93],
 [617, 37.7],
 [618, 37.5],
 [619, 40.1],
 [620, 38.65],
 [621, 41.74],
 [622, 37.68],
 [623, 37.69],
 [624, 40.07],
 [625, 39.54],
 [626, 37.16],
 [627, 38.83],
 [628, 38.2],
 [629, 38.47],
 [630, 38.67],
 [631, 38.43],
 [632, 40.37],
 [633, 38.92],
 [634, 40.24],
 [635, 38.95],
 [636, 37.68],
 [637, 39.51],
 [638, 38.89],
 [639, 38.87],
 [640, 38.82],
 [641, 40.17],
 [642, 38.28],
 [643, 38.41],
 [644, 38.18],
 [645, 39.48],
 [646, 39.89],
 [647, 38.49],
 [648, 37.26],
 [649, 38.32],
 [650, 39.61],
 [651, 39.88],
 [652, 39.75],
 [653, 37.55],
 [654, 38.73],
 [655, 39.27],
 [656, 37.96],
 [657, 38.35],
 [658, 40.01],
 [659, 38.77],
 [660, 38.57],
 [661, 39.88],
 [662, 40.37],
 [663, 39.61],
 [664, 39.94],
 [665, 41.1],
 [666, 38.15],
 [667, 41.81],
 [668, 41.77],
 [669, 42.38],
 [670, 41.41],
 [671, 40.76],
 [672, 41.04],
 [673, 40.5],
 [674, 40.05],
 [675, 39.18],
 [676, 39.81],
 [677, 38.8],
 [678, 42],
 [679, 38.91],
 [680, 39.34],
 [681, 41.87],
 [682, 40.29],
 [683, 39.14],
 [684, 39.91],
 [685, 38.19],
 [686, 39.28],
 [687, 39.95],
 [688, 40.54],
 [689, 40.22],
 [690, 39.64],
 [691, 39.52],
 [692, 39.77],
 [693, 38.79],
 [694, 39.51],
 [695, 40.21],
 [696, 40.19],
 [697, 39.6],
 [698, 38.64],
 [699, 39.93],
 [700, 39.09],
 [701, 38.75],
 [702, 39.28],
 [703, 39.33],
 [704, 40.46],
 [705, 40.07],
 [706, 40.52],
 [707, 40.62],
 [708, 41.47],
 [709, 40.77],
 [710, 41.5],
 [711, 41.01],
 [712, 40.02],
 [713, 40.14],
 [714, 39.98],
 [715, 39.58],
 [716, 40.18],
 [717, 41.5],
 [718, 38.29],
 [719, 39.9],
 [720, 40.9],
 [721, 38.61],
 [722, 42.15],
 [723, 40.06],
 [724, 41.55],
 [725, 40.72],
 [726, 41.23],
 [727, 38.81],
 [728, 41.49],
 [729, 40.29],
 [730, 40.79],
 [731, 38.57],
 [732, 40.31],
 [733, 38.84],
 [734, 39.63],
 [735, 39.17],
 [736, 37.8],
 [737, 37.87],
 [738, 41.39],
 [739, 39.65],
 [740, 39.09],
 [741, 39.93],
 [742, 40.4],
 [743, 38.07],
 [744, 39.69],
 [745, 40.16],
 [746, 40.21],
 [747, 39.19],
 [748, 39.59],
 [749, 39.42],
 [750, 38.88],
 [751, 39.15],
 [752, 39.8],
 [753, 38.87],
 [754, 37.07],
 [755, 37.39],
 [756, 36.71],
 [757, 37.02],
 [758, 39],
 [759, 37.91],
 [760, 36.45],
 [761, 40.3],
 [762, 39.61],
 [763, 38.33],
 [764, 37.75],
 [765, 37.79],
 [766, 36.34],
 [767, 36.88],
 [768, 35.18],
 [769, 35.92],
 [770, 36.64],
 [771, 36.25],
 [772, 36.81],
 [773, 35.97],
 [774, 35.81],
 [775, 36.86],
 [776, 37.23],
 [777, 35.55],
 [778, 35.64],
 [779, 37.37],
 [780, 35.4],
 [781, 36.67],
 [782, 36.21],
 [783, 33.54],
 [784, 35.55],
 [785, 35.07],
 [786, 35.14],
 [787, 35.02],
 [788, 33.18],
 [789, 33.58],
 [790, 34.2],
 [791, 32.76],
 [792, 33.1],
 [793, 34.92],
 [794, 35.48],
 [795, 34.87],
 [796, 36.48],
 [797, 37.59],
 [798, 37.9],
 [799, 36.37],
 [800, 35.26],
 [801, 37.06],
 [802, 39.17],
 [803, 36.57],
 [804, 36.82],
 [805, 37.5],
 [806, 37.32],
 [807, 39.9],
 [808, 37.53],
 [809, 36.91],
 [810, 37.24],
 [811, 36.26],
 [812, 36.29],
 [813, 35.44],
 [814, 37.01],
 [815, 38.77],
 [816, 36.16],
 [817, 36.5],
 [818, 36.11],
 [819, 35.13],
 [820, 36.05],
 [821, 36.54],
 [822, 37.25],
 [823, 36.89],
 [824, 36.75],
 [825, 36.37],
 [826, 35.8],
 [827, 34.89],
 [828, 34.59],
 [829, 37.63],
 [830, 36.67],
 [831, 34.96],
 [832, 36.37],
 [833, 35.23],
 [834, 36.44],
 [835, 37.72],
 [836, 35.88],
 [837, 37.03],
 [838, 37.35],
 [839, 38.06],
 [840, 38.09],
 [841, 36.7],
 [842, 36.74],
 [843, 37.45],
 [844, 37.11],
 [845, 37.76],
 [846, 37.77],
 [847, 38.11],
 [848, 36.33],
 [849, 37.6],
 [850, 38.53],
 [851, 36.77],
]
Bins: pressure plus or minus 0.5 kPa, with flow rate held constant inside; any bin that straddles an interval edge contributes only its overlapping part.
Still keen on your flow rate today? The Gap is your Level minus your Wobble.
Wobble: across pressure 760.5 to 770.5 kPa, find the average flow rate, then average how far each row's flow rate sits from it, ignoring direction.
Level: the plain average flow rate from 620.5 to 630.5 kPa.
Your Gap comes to 37.5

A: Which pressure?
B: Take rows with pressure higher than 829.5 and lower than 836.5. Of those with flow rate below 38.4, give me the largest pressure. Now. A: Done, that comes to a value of 836 kPa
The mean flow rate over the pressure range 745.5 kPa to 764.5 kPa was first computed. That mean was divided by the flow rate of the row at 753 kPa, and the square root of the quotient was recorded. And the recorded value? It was 1.00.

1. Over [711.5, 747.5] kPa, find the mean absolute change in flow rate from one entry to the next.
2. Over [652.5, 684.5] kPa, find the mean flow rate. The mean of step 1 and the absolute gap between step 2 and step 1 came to 20.0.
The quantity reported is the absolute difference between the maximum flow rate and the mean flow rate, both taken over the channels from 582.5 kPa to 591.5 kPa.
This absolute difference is 1.5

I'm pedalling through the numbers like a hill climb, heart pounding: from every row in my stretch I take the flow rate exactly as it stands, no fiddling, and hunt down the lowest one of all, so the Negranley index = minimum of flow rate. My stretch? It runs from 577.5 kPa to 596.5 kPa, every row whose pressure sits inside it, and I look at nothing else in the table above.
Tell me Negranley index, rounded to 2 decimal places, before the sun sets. 37.81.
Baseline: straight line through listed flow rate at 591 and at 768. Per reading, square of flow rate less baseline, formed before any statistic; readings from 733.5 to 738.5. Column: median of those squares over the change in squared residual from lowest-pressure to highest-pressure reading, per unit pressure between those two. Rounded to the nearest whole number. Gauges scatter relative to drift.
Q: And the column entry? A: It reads 2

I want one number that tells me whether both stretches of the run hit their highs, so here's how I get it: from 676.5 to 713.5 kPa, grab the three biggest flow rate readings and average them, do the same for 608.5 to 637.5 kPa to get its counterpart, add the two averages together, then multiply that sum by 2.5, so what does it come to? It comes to 207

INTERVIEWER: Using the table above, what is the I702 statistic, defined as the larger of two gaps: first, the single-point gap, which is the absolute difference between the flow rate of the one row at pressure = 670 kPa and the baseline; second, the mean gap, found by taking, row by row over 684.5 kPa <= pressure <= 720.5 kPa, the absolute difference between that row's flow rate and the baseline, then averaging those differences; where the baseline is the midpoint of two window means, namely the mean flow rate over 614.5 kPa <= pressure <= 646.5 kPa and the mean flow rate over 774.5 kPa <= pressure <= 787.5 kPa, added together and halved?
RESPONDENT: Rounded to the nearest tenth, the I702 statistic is 4.0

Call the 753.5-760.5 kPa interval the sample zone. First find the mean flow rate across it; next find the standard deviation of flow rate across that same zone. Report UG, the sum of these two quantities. 38.2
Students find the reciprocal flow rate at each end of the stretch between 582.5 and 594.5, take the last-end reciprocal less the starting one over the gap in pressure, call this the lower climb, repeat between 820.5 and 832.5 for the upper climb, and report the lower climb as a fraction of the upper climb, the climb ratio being 3.1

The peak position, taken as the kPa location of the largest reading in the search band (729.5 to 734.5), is 730 kPa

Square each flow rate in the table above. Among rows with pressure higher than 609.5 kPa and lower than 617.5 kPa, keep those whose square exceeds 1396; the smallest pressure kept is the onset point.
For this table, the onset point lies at 610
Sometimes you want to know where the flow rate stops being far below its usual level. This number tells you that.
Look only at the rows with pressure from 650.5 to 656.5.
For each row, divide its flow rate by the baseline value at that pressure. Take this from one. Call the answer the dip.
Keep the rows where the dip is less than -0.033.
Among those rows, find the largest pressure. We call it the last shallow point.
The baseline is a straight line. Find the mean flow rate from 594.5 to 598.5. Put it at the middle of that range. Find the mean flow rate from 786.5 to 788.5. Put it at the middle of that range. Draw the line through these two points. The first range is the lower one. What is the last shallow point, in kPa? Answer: 655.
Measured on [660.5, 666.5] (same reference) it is 665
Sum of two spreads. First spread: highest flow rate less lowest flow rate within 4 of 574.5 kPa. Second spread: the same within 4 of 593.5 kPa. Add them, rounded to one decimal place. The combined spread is 7.4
